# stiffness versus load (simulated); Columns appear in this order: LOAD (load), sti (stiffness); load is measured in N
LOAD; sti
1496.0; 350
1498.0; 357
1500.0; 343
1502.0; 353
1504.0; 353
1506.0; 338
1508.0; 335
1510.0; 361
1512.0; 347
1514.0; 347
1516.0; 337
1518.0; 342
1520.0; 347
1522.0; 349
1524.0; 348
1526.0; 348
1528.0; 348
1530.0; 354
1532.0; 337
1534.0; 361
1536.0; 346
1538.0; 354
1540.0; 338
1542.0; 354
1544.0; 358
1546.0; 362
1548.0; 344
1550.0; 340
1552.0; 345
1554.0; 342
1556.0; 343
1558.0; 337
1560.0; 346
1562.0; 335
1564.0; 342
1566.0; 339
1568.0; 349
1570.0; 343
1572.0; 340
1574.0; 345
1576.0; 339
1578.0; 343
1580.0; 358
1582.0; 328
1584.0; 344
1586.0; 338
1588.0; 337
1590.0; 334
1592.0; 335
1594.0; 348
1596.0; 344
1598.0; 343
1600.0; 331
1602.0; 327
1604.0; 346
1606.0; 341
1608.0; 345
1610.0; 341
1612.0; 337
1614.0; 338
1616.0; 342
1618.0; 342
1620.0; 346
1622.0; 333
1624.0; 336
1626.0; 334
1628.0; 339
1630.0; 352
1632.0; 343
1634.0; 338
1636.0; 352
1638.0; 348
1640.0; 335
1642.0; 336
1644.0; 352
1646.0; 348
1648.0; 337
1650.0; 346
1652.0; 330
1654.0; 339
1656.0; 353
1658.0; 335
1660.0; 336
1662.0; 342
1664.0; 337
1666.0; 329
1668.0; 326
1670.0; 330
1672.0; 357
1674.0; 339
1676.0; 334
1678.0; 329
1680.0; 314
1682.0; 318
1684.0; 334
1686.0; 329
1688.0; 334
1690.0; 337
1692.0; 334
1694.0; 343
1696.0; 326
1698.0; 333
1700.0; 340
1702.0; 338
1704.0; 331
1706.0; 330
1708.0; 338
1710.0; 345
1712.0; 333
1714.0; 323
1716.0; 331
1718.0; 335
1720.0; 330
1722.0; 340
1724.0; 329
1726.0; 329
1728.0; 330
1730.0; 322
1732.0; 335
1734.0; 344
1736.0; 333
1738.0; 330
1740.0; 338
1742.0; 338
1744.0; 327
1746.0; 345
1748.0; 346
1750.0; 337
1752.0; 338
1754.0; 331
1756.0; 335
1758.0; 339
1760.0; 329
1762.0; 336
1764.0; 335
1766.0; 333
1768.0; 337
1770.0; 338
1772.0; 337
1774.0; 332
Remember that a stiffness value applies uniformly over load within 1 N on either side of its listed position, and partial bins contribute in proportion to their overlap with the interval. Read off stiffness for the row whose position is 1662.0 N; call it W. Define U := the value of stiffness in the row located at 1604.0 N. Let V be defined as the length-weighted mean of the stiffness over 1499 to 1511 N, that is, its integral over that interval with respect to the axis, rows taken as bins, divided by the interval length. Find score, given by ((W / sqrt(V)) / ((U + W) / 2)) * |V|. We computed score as 18.52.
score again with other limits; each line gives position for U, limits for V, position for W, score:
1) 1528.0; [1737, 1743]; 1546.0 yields 18.67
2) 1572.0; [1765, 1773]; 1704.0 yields 18.09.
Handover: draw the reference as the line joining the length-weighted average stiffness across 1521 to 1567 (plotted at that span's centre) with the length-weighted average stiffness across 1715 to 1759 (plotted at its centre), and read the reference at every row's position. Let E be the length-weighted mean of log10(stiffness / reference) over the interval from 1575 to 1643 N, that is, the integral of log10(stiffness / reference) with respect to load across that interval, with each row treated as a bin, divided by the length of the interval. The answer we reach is -0.0028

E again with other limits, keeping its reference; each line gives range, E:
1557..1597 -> -0.0042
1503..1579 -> -0.0014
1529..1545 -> 0.0040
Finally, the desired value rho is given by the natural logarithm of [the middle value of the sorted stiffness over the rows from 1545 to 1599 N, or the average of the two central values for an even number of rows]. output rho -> 5.84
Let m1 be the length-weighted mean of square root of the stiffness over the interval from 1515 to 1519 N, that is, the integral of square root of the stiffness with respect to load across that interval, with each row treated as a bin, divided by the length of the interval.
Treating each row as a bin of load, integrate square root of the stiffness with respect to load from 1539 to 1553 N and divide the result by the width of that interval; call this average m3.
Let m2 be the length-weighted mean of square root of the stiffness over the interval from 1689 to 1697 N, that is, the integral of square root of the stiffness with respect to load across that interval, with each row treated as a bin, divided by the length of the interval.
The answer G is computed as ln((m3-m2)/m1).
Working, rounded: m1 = 18.4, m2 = 18.3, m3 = 18.7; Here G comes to -3.9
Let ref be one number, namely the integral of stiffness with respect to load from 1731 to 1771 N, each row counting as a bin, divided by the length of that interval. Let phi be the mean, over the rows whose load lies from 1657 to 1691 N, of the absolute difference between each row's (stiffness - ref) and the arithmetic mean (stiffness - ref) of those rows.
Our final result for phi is 6.5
